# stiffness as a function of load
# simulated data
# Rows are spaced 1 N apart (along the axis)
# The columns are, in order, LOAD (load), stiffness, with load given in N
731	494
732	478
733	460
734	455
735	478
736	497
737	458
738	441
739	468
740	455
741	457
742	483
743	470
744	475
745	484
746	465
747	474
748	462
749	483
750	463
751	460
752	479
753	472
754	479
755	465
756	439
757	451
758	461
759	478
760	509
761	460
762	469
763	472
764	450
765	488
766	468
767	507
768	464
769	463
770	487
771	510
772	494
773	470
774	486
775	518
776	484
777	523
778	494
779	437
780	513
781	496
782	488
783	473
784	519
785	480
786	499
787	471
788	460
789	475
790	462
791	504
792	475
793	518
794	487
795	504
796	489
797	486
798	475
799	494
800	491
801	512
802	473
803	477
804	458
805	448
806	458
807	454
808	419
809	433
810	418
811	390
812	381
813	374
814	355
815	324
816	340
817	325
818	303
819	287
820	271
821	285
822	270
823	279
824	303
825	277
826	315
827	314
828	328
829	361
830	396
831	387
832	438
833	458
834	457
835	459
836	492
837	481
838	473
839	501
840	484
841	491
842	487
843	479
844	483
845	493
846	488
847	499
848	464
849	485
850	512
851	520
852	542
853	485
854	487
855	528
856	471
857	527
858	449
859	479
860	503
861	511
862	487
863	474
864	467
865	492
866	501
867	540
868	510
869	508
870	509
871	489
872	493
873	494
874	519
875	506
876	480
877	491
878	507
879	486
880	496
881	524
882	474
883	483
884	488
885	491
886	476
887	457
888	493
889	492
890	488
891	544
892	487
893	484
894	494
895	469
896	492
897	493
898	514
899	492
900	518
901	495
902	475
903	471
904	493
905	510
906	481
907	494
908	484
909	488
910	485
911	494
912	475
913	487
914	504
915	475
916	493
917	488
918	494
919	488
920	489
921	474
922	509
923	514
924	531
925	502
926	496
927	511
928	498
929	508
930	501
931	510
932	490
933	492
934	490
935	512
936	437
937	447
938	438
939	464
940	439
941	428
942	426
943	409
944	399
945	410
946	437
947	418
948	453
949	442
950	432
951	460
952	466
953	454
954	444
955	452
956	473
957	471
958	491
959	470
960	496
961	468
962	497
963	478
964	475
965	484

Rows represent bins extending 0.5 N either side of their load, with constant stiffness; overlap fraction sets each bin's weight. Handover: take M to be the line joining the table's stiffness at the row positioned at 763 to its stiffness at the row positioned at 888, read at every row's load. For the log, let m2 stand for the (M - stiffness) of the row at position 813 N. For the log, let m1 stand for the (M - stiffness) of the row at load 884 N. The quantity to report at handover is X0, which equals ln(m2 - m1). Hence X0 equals 4.6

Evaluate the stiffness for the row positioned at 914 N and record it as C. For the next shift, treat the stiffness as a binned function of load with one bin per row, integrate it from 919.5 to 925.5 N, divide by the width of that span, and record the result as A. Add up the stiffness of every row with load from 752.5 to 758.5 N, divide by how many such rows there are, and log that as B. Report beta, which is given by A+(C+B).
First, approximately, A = 503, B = 461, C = 504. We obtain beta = 1468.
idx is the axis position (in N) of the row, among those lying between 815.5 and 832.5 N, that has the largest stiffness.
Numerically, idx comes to 832 N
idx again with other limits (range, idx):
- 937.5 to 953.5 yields 952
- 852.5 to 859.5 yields 855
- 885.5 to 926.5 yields 891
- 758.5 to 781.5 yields 777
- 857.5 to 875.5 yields 867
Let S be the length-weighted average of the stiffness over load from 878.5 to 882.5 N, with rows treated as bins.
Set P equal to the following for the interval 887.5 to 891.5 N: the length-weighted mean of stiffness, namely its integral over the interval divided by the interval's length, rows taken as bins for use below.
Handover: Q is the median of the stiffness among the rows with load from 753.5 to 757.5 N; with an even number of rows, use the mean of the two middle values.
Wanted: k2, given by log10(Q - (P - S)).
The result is 2.65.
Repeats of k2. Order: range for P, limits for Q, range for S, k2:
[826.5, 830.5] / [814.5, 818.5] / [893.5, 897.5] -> 2.66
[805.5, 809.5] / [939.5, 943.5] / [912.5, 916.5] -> 2.68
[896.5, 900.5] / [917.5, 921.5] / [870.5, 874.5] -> 2.68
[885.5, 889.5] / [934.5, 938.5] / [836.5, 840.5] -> 2.65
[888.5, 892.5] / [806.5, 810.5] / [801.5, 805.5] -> 2.59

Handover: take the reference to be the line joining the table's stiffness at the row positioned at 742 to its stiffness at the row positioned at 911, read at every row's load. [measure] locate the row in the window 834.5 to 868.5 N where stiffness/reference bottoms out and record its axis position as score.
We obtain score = 858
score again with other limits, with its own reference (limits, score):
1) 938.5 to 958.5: 944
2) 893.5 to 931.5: 895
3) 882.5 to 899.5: 887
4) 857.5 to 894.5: 858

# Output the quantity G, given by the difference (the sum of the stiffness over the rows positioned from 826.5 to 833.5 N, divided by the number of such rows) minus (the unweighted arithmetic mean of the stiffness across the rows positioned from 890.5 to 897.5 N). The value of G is -112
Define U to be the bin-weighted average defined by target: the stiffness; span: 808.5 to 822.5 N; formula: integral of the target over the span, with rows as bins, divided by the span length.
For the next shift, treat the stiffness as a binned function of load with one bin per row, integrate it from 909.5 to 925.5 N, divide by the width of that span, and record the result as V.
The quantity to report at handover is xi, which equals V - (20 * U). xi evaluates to -6300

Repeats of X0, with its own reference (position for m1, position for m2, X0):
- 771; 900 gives 2.6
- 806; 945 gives 4.3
